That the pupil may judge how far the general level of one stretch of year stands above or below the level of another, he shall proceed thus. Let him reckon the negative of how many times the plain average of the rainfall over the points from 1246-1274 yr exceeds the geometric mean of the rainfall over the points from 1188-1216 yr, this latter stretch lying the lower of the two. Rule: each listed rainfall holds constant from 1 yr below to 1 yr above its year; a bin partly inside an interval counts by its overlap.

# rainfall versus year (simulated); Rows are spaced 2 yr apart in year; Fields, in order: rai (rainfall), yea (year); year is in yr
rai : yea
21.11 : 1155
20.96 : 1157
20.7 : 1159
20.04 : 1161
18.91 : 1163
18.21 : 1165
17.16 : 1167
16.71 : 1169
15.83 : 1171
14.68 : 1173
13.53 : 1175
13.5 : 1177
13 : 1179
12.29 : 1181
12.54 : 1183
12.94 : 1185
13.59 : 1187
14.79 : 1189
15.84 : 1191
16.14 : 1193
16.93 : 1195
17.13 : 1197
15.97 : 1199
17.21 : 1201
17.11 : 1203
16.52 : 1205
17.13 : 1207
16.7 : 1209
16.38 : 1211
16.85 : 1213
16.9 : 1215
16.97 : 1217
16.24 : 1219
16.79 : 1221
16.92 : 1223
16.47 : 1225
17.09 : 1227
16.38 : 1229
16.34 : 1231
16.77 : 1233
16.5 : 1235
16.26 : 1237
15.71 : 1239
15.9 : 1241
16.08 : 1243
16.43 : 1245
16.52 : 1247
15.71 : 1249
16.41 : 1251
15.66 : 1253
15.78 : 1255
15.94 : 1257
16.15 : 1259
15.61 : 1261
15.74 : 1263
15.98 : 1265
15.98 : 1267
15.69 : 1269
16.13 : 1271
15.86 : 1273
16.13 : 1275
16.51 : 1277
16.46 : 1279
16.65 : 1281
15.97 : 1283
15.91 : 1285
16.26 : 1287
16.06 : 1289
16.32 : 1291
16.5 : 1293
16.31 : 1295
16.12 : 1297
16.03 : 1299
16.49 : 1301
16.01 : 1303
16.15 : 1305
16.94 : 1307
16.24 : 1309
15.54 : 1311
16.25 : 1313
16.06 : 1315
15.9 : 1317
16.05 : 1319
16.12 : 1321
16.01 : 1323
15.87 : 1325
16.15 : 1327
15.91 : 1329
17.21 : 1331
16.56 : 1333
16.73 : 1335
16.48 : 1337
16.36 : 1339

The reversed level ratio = -0.96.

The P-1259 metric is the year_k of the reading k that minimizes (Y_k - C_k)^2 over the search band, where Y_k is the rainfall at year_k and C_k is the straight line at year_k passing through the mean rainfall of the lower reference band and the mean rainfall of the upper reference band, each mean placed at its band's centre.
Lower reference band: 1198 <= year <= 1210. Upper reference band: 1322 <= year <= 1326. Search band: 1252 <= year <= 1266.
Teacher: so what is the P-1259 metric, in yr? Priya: 1259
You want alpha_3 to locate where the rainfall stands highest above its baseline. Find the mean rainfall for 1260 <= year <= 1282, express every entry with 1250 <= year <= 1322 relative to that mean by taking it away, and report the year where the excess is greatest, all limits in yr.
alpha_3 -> 1307 yr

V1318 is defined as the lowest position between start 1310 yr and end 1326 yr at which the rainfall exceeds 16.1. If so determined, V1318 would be 1313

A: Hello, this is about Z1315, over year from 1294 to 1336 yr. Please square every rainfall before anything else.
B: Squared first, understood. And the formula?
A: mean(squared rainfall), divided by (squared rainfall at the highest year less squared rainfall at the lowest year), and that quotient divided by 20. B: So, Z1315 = 0.9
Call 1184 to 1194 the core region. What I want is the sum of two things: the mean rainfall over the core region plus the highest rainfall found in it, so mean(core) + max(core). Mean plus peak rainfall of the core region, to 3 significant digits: 30.8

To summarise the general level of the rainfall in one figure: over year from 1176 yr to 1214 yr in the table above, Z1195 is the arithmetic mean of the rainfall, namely 15.4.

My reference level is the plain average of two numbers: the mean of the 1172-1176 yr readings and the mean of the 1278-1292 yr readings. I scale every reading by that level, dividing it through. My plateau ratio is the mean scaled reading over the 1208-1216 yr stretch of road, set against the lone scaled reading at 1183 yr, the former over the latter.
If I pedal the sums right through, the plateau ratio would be 1.33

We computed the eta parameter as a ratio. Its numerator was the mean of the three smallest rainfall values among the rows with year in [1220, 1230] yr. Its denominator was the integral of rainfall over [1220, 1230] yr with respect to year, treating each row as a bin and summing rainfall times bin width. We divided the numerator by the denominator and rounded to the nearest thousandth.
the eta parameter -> 0.099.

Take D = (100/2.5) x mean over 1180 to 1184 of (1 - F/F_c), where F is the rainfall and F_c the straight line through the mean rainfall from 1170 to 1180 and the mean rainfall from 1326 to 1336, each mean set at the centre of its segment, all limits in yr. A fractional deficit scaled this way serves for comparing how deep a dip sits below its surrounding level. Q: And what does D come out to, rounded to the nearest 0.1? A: 5.1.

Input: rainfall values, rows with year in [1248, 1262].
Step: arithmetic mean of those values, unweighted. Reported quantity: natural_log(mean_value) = 2.77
